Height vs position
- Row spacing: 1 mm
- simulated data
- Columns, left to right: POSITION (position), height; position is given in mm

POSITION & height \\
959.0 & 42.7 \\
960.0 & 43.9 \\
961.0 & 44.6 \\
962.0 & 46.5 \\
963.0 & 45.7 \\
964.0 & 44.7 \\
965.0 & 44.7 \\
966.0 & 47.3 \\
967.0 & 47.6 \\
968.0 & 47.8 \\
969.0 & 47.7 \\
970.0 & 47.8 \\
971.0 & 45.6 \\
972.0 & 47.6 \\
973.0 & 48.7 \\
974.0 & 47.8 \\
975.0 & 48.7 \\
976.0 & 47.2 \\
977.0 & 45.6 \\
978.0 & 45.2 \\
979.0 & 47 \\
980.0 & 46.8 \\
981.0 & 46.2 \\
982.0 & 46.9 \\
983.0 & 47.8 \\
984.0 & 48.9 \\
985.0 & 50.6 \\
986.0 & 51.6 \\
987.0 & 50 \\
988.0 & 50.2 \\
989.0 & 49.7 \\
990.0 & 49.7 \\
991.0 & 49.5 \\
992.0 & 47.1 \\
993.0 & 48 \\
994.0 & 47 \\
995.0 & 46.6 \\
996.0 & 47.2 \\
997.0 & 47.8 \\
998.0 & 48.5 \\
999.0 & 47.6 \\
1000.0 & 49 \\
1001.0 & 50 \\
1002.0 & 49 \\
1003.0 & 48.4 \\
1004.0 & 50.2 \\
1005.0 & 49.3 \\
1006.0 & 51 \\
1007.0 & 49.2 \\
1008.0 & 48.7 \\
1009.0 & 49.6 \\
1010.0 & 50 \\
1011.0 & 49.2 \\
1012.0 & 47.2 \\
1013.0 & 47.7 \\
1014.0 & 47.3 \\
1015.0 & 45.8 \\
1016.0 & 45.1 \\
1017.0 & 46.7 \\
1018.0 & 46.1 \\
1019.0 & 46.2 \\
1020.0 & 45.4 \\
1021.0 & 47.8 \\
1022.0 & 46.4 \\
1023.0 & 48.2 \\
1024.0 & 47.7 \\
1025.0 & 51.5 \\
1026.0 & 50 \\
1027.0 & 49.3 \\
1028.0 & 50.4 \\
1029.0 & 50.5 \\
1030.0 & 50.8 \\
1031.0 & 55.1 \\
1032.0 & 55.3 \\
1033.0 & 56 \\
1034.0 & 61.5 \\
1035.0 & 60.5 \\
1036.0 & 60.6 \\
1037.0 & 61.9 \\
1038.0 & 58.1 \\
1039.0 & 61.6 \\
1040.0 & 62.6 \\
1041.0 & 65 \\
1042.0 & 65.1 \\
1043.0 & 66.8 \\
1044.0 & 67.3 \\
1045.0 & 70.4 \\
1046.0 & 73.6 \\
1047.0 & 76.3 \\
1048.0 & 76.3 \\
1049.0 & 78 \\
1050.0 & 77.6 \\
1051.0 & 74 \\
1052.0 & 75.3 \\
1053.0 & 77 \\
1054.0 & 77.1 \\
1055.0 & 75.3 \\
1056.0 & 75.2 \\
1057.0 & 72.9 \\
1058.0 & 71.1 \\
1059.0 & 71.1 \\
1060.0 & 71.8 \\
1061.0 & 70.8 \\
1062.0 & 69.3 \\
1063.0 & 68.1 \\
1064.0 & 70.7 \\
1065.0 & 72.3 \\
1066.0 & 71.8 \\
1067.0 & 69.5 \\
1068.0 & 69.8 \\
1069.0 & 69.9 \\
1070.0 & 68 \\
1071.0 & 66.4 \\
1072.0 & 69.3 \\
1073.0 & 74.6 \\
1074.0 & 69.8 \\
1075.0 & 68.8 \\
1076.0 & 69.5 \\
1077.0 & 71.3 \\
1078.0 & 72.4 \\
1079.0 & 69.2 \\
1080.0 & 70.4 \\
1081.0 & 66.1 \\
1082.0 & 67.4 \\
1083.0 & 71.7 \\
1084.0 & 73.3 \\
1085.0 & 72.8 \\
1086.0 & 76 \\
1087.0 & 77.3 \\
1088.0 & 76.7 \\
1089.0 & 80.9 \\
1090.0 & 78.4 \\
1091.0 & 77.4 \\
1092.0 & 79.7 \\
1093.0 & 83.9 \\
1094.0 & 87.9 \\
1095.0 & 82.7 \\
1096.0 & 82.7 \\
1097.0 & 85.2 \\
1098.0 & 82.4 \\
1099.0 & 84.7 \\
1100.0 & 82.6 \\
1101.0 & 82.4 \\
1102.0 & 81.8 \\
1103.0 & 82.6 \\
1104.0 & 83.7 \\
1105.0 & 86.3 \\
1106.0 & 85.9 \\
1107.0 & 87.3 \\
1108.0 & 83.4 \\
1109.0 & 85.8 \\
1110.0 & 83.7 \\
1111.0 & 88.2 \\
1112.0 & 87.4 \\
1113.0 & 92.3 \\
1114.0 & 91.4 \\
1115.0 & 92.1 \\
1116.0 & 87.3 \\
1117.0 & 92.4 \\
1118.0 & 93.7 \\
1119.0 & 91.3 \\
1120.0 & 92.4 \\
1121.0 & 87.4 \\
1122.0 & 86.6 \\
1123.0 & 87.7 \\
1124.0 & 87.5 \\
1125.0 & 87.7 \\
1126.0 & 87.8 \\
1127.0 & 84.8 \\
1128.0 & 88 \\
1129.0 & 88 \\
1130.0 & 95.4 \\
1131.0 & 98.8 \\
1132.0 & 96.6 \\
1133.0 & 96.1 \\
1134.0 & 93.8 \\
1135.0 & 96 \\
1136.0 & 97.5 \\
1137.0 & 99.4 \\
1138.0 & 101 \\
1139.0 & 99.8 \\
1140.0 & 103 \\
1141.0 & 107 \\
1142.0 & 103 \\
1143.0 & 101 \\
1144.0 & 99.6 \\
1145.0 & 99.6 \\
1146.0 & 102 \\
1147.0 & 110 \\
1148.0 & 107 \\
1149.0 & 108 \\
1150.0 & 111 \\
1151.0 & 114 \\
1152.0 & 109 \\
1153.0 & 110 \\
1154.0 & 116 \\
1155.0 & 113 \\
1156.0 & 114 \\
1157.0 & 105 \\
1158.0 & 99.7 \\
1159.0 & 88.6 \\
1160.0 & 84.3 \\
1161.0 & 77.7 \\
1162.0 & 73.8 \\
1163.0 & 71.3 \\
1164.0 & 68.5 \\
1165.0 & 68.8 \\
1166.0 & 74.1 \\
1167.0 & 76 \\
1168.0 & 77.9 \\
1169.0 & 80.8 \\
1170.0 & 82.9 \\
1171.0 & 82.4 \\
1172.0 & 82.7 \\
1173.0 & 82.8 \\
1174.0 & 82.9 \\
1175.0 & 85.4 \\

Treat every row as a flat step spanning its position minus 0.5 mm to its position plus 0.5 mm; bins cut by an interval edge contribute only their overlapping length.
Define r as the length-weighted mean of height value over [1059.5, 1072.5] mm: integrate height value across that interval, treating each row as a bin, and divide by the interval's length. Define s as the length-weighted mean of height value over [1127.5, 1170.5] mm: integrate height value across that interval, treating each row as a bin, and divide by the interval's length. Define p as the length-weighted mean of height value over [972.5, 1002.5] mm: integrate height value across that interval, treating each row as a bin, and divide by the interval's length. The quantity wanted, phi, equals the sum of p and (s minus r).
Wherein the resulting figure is 74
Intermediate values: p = 48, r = 70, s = 96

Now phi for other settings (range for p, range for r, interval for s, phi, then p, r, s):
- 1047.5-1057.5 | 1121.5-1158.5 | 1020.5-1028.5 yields 25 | 76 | 100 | 49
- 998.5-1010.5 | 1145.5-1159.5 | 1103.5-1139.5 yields 32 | 49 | 108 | 91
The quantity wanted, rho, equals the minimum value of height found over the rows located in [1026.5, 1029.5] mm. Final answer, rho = 49.3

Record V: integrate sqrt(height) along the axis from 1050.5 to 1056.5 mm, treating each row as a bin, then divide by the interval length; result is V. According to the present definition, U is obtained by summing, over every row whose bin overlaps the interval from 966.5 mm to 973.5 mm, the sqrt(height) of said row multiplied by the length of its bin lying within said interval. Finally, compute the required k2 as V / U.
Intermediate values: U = 48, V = 8.7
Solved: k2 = 0.18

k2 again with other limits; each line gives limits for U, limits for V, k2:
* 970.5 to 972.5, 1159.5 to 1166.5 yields 0.63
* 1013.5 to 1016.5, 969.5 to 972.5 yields 0.34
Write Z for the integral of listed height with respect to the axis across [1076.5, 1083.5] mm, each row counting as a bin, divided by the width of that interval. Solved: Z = 70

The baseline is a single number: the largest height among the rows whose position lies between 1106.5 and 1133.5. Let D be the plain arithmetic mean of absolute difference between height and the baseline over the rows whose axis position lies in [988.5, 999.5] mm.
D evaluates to 50.7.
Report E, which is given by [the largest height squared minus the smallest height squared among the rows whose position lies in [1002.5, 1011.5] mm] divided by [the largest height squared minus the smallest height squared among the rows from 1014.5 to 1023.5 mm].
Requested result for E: 0.9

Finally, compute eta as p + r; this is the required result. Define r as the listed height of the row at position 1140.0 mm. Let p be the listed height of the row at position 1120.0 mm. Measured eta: 195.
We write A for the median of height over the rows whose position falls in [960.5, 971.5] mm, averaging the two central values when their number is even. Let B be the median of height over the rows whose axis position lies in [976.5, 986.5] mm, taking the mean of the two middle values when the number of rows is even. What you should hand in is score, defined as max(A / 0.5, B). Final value 93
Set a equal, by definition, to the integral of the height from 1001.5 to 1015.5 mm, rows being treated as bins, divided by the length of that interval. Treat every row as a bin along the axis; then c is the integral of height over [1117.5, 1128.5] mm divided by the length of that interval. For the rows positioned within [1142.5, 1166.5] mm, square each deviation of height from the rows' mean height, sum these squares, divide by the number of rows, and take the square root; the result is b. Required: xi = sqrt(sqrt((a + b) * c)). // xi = 8.7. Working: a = 49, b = 16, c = 89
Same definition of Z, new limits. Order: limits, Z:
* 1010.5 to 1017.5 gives 47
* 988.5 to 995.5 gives 48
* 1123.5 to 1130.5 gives 88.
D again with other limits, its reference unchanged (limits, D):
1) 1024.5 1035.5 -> 45.1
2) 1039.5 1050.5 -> 28.0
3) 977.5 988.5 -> 50.5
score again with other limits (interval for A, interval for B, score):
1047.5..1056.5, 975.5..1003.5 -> 153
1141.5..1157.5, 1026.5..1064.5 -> 217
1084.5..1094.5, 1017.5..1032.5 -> 156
